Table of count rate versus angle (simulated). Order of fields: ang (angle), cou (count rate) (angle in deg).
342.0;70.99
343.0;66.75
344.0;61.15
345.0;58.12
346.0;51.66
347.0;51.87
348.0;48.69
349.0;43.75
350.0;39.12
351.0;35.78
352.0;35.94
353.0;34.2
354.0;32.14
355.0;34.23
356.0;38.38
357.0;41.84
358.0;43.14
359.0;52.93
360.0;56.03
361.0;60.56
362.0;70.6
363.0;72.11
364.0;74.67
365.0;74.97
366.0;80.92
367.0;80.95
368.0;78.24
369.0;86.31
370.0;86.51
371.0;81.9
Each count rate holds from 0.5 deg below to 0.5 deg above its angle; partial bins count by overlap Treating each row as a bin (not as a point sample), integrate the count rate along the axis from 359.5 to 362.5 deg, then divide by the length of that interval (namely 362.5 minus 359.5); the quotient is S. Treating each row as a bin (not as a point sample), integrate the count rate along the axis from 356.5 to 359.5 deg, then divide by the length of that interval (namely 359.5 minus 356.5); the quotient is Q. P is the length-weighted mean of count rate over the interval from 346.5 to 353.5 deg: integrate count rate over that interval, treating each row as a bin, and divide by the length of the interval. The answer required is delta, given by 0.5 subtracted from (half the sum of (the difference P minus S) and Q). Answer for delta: 12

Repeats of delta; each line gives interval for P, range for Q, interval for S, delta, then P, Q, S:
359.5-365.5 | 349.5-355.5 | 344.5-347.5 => 24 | 68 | 35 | 54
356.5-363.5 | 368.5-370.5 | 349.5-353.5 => 53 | 57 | 86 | 36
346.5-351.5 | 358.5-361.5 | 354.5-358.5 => 30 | 44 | 57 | 39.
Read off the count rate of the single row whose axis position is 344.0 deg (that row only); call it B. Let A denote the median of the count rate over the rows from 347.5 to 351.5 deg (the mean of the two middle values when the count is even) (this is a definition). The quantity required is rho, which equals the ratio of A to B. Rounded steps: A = 41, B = 61.15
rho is 0.7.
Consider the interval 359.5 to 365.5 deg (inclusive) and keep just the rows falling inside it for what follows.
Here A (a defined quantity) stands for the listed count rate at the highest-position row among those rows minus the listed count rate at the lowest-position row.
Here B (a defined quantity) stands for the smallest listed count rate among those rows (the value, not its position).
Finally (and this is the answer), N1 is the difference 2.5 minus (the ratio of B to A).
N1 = 0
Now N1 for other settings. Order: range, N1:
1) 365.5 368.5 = 32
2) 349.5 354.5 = 7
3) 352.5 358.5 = -1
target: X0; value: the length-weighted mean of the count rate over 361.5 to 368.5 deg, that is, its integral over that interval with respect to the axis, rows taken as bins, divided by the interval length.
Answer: 76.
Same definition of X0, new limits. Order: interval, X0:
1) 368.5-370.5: 86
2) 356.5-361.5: 51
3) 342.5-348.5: 56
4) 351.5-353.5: 35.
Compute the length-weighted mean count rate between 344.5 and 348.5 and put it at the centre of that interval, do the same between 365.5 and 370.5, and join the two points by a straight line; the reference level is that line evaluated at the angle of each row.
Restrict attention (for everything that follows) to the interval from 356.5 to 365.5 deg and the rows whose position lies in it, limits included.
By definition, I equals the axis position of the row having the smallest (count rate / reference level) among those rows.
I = 357.0 deg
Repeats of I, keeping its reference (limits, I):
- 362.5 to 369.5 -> 368.0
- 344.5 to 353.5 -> 353.0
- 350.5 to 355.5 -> 354.0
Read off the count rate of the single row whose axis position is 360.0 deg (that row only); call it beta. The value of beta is 56.03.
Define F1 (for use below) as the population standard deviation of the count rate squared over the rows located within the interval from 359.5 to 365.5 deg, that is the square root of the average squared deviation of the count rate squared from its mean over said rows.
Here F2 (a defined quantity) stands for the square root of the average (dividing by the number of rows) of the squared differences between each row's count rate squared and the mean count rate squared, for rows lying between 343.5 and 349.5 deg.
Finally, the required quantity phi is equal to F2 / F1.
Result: 0.6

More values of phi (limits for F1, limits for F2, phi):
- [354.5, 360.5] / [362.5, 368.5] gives 0.7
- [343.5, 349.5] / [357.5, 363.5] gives 1.9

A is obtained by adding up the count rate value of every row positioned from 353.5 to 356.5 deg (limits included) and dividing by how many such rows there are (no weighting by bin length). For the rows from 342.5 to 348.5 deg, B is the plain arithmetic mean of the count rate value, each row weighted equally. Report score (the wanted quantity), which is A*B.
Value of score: 1968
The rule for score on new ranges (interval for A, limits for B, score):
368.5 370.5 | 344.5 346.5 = 4743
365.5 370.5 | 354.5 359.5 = 3477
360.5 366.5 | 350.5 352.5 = 2593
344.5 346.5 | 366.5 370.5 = 4556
